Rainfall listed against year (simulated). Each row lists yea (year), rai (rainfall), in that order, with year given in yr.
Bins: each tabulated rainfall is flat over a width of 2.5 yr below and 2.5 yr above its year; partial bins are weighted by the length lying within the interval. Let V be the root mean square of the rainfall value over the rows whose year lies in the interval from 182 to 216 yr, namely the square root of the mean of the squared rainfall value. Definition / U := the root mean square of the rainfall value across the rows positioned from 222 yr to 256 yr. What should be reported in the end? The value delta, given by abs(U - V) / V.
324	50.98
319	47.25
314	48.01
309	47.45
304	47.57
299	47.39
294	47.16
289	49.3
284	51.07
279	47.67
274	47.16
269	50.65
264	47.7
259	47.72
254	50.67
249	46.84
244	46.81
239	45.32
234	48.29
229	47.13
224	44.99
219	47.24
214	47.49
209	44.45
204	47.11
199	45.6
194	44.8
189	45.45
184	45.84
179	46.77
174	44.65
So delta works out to 0.029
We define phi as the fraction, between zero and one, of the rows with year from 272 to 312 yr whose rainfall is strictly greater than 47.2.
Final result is 0.75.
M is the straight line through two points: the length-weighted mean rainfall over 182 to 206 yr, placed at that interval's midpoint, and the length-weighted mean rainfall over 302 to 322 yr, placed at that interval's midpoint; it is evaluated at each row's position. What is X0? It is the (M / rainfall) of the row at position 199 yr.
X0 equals 1.00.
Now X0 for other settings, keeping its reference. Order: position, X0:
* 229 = 0.98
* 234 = 0.96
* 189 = 1.00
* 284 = 0.92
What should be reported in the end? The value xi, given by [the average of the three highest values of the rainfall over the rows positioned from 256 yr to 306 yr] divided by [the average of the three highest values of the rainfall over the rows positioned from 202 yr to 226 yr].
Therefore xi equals 1.06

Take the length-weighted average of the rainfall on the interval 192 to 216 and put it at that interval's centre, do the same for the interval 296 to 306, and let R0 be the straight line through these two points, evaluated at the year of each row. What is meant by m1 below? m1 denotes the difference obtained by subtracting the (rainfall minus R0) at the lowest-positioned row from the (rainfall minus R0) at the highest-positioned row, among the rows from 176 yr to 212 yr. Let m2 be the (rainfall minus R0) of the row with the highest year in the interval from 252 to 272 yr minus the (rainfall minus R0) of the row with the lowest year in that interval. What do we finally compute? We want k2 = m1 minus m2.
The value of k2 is -2.5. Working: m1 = -2.8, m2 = -0.3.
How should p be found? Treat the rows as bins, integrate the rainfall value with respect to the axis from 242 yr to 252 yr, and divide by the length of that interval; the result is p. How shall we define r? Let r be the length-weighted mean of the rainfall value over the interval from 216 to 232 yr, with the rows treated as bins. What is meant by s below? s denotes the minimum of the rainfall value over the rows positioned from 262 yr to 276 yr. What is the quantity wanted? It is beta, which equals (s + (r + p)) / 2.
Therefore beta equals 70.4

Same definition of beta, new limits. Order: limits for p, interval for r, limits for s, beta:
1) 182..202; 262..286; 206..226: 69.4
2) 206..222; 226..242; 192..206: 69.0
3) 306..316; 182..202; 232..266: 69.2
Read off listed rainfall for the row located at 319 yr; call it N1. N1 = 47.25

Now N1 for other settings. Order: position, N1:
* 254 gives 50.67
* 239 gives 45.32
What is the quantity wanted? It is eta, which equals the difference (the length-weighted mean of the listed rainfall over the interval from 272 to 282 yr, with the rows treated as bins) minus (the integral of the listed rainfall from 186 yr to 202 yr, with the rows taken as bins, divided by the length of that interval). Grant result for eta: 2.3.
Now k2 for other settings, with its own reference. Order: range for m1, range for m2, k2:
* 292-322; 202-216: -0.5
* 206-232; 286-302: 4.4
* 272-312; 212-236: -0.8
